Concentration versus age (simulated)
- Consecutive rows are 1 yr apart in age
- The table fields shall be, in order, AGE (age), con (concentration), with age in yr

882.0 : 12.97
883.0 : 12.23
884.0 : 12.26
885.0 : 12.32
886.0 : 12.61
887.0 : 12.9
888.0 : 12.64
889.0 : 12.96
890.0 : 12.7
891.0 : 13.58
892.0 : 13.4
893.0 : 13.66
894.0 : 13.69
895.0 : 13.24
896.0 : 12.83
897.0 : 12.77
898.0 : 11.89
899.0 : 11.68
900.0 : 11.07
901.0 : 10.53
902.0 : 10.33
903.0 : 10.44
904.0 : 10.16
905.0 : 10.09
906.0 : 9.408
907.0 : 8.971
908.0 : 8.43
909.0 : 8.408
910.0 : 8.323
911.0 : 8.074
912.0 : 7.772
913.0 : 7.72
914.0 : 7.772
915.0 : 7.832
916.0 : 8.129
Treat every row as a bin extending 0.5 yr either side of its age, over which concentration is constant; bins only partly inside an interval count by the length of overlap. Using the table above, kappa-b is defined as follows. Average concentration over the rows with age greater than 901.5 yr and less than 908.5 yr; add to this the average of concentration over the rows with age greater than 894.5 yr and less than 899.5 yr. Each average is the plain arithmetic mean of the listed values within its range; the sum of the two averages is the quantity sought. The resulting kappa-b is 22.2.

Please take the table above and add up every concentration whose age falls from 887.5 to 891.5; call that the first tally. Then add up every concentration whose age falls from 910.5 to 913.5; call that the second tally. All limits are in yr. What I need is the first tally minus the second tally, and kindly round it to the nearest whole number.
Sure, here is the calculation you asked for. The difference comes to 28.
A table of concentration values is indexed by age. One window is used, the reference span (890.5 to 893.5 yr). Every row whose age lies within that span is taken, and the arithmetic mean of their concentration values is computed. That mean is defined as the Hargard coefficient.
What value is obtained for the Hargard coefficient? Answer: 13.5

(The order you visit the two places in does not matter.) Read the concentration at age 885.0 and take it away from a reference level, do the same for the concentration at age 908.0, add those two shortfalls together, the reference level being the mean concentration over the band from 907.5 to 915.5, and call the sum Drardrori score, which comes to -4.7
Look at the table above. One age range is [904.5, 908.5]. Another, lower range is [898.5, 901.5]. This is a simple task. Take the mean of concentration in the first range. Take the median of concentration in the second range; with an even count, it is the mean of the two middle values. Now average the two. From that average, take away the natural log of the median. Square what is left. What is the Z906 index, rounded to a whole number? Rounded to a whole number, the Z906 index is 60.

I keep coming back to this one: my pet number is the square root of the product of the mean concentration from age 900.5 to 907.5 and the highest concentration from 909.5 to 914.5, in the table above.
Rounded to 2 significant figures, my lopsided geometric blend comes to 9.1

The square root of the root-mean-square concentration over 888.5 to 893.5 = 3.64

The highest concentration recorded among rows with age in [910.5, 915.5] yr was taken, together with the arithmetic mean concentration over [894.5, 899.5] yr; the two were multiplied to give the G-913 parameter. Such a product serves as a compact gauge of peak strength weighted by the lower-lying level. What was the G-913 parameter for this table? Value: 101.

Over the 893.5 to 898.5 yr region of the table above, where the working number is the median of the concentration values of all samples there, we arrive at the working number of 13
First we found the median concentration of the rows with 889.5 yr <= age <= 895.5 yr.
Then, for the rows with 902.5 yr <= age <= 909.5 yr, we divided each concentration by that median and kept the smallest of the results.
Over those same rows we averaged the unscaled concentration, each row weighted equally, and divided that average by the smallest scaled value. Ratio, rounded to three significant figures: 15.1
